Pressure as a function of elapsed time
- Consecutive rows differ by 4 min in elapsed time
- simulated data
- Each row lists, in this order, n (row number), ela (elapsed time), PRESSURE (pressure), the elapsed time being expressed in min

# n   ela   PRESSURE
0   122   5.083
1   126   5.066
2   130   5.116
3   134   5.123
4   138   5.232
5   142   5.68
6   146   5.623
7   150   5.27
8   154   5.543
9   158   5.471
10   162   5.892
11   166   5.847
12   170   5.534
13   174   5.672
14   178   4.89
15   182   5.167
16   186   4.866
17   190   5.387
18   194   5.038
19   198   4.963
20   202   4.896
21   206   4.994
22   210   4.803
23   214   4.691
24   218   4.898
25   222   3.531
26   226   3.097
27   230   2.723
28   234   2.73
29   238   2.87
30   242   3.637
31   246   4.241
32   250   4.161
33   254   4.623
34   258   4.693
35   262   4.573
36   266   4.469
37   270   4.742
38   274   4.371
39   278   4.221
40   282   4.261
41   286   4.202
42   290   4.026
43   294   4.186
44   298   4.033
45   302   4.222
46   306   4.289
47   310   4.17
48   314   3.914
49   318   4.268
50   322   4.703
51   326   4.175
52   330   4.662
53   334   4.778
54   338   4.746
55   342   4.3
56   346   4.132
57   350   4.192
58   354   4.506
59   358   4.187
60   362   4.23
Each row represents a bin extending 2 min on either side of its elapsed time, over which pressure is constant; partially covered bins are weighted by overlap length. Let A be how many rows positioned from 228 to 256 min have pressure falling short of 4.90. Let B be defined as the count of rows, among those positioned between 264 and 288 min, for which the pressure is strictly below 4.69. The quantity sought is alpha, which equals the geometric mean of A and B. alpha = 6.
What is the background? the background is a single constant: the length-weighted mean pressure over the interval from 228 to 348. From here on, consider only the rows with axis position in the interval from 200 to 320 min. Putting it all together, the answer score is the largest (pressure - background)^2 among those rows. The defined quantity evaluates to 2.1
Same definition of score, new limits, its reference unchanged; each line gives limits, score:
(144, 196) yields 3.0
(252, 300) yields 0.3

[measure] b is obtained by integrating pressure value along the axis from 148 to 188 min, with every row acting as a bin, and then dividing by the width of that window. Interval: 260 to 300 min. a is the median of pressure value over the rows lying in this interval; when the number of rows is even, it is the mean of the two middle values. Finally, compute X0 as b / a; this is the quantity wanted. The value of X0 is 1.28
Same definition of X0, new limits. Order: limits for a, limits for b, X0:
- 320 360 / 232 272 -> 0.93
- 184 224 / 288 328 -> 0.86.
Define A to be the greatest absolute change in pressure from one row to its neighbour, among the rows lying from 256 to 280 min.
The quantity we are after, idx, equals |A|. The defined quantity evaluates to 0.37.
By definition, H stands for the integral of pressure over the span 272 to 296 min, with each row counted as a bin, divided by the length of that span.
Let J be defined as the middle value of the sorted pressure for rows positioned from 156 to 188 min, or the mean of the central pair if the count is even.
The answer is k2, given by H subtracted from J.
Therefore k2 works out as 1.3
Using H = 4.2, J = 5.5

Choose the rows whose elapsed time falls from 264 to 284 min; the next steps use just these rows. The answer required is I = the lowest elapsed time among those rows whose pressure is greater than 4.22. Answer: 266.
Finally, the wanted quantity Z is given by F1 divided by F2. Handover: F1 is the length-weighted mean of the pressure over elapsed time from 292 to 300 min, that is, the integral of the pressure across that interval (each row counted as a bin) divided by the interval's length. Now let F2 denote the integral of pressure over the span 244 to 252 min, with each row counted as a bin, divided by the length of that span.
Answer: 0.98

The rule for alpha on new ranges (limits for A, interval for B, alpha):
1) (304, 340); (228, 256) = 8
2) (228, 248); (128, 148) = 0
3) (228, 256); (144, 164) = 0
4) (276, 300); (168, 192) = 0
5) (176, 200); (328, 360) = 3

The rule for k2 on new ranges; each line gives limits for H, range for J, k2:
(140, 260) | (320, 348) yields -0.1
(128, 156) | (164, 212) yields -0.4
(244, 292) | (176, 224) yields 0.5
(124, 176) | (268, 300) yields -1.3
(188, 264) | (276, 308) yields 0.0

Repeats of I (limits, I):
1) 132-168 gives 134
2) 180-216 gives 182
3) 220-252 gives 246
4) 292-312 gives 302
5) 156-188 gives 158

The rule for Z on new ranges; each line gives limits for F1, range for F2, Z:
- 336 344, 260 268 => 1.00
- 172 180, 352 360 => 1.22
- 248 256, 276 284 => 1.04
